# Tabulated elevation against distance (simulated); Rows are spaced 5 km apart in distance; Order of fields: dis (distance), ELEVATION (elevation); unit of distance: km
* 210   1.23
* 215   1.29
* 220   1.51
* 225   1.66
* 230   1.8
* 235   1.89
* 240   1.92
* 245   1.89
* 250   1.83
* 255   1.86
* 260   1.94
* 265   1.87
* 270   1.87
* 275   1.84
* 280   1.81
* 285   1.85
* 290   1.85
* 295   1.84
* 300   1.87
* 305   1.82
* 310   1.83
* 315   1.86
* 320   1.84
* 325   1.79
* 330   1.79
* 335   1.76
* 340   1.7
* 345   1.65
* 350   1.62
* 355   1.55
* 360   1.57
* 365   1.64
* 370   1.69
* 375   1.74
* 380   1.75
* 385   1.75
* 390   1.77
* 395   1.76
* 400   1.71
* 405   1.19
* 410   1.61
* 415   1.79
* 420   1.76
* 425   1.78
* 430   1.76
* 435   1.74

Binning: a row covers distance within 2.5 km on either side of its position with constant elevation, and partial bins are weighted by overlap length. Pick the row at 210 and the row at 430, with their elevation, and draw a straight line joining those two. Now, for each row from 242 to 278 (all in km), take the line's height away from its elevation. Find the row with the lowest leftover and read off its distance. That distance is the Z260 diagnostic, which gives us 275 km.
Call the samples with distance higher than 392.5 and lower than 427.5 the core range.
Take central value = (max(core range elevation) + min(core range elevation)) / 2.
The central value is 1.49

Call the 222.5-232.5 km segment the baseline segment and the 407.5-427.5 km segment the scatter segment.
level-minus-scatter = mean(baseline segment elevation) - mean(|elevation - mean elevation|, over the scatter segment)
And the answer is 1.67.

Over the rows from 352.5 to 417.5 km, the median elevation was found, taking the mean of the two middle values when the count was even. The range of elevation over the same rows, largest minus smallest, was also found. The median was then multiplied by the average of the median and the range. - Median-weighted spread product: 1.98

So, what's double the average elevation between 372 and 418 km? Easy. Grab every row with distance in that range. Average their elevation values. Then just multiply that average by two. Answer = 3.35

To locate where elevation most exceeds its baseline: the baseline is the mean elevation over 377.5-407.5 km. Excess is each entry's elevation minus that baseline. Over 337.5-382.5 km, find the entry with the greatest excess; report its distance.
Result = 380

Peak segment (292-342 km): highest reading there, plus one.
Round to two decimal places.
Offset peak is 2.87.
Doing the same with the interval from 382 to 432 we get 2.79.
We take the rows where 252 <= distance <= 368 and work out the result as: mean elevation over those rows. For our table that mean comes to 1.78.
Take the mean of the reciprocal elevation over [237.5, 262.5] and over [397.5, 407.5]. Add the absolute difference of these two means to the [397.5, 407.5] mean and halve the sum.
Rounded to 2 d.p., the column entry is 0.45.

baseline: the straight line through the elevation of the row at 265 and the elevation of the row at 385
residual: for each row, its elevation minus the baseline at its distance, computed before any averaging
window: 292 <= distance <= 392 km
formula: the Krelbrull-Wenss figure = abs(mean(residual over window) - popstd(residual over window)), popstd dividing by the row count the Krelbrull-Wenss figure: 0.13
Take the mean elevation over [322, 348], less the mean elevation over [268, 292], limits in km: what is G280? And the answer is -0.11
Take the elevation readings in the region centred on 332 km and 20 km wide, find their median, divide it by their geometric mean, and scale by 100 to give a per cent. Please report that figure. 101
